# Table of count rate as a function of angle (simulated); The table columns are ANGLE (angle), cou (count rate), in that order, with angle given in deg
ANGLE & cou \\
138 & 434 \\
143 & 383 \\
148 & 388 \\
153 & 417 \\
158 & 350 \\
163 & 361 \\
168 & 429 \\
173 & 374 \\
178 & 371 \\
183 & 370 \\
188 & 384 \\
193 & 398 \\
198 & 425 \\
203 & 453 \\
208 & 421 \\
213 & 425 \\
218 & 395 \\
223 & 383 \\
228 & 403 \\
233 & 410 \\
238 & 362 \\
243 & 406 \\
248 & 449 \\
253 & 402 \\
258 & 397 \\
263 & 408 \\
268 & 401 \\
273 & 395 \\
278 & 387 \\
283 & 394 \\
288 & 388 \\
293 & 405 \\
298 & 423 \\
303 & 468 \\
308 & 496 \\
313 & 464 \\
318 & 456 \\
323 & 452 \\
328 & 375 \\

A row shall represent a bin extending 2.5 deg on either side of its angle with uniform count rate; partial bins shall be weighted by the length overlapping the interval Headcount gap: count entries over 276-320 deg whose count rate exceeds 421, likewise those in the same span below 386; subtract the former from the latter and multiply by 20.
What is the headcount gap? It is -100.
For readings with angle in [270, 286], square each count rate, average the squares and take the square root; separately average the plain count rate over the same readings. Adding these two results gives 784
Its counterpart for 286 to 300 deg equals 811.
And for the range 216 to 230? 787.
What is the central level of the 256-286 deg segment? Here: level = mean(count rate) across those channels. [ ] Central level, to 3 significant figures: 397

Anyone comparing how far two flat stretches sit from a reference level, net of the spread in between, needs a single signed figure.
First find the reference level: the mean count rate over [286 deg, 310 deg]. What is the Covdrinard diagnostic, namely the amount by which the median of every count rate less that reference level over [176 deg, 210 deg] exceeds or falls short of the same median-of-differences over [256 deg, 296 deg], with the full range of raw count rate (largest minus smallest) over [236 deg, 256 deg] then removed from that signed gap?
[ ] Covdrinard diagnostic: -85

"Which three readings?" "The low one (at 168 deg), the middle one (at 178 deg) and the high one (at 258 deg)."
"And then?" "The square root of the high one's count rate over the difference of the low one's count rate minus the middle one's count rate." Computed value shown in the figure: 2.6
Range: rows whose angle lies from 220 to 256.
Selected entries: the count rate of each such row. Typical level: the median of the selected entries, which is 403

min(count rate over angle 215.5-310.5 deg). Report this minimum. 362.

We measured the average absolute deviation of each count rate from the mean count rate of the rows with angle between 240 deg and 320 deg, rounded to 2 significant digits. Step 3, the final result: 29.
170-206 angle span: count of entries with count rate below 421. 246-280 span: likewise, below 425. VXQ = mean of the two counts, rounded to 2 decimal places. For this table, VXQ 5.50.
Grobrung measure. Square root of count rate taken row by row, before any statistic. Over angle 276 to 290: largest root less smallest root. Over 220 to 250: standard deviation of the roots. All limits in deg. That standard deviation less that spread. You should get 0.5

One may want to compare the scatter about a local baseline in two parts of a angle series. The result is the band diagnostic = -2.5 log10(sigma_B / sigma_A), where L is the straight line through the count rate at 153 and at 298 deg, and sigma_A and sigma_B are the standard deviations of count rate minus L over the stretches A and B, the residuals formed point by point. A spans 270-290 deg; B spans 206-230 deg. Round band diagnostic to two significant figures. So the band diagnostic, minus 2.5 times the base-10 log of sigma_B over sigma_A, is -1.6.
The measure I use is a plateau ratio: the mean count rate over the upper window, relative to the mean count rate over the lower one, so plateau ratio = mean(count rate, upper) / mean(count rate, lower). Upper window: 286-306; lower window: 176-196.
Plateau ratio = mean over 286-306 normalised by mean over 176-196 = 1.11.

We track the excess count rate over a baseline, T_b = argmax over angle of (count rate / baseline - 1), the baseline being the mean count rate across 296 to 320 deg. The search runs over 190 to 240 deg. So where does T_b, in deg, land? 203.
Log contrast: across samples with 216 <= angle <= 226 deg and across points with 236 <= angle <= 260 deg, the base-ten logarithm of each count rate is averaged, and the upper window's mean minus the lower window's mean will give 0.015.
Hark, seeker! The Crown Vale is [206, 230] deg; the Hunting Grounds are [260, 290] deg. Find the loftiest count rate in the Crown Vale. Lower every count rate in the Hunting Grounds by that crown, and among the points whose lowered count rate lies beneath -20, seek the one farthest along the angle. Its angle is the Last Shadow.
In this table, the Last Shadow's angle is 288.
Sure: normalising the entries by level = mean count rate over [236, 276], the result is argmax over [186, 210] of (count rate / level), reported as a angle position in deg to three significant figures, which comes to 203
